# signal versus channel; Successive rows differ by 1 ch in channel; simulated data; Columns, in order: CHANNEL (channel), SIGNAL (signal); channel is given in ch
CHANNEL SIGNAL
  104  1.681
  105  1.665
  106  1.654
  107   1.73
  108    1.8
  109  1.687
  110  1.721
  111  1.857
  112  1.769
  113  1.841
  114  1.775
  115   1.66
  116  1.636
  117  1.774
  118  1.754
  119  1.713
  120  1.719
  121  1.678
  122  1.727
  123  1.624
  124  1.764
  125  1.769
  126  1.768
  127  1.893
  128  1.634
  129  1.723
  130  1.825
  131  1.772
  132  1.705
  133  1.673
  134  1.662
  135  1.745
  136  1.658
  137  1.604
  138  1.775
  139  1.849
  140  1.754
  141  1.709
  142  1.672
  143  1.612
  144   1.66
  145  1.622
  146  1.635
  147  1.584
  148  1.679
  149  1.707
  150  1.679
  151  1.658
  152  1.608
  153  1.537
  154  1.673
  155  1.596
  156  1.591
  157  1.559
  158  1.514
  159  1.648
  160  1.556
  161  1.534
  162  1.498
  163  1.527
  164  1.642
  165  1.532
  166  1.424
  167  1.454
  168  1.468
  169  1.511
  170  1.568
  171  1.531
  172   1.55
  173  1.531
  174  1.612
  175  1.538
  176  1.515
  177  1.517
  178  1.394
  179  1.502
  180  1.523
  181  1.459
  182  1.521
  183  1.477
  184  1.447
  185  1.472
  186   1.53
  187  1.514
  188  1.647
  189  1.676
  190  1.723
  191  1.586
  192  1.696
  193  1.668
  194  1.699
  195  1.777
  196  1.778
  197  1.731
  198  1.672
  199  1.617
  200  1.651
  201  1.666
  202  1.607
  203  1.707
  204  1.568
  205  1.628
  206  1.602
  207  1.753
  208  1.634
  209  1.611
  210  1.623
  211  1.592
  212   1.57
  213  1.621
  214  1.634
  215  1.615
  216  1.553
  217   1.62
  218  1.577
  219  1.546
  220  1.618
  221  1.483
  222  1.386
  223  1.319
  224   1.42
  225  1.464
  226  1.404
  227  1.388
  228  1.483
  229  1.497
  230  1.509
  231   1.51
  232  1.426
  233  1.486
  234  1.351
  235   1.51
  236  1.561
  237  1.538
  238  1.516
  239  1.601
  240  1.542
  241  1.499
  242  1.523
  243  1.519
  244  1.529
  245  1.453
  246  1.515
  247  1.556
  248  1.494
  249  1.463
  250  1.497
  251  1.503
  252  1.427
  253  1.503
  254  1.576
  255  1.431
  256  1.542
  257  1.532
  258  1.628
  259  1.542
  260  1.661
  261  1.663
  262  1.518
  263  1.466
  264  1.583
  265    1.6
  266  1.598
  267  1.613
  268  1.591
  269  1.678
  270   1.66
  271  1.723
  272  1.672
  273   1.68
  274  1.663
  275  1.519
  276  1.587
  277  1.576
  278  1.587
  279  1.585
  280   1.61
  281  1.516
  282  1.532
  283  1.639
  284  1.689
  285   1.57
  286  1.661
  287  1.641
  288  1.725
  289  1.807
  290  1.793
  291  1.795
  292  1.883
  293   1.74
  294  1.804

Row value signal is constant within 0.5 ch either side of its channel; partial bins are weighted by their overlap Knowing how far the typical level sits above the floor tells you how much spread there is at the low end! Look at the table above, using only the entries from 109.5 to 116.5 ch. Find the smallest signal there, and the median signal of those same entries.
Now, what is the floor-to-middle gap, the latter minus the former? 0.13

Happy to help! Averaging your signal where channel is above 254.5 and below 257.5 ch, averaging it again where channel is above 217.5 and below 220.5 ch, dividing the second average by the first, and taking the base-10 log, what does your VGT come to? 0.02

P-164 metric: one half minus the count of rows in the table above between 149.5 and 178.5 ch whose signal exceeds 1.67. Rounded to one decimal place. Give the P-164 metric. -1.5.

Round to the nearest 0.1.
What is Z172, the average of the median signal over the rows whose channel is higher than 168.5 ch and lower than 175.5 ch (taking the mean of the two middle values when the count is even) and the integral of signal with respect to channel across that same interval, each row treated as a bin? 6.2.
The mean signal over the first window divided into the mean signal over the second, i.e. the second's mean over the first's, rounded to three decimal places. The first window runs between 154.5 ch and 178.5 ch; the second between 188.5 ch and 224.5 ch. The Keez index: 1.055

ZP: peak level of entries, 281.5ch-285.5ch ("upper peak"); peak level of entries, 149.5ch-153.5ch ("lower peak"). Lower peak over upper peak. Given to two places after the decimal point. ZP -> 0.99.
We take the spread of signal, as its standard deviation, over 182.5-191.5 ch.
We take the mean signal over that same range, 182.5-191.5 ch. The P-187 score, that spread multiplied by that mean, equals 0.15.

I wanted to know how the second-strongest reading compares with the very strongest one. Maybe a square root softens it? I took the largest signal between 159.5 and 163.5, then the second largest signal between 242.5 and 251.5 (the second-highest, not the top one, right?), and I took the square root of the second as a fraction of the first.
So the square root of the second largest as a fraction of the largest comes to 0.99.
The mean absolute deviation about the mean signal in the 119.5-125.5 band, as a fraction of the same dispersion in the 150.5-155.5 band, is 1.02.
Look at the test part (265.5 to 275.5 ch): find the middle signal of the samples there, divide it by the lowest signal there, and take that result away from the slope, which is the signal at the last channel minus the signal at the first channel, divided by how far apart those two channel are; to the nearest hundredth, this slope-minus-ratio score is -1.10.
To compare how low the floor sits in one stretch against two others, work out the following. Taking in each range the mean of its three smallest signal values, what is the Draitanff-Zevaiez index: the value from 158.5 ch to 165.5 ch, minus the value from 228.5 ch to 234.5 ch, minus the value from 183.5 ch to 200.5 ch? -1.38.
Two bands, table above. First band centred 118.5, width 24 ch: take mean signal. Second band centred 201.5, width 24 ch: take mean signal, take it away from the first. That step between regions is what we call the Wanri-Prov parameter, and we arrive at 0.09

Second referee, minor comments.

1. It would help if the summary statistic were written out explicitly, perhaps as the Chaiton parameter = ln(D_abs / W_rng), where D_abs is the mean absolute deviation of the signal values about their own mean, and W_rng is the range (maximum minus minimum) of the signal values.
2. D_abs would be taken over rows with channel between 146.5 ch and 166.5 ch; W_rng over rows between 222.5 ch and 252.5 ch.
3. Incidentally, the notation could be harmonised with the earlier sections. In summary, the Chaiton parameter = -1.53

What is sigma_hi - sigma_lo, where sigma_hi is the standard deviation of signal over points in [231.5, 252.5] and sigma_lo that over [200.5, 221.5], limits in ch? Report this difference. -0.002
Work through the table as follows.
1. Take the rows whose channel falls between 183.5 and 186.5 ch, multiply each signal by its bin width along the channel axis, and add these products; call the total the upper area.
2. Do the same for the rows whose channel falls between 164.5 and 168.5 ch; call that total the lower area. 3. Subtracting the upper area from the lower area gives 1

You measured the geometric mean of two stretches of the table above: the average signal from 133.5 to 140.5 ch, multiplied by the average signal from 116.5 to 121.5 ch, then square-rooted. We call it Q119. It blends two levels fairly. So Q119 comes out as 1.72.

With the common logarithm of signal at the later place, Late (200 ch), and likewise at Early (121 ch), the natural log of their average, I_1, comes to -1.51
